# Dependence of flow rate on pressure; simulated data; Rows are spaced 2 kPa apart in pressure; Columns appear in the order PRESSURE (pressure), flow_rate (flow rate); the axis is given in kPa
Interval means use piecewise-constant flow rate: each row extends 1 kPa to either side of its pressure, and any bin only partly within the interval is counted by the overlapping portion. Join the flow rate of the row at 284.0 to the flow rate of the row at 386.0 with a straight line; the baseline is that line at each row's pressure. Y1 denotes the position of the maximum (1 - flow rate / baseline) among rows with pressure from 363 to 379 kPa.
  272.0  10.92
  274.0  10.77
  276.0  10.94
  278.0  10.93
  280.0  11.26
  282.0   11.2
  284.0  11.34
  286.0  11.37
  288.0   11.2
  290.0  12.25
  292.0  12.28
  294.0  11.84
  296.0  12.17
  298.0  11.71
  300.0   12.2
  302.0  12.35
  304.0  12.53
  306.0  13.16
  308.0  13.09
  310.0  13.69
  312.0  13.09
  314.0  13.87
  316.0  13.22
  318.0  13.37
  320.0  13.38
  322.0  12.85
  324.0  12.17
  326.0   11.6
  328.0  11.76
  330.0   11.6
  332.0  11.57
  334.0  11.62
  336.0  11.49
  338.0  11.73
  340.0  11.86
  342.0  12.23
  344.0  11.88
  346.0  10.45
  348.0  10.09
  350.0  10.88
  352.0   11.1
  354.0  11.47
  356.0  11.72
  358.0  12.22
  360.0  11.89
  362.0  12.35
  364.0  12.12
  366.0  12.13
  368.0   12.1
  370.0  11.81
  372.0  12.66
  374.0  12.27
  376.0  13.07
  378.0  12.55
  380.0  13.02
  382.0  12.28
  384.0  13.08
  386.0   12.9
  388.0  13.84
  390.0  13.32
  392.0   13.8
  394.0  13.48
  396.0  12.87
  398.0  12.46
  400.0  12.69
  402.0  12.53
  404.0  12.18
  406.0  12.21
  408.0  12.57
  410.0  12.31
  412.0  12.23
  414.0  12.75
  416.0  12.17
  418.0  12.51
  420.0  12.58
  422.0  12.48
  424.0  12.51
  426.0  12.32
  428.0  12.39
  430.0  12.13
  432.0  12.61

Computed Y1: 370.0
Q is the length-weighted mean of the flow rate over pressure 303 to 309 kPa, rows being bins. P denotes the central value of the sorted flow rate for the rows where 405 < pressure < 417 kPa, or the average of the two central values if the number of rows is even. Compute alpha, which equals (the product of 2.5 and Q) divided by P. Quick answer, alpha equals 2.63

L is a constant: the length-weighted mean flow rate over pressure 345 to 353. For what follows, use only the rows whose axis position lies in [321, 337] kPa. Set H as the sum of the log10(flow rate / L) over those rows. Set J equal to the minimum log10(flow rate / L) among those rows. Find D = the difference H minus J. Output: 0.3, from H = 0.4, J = 0.03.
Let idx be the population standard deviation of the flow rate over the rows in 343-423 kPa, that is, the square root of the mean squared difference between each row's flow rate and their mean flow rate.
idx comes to 0.77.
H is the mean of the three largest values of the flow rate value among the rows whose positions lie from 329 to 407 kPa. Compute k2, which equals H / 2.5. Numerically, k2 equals 5.48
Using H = 13.7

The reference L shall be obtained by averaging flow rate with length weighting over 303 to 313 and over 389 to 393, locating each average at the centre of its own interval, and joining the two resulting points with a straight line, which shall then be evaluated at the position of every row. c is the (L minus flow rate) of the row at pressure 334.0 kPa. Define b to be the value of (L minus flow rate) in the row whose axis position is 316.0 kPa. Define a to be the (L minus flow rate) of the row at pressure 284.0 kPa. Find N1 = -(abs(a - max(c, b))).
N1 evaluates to 0.0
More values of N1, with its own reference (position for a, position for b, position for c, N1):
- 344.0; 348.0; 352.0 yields -1.8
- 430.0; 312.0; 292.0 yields -0.9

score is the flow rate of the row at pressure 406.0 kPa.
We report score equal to 12.21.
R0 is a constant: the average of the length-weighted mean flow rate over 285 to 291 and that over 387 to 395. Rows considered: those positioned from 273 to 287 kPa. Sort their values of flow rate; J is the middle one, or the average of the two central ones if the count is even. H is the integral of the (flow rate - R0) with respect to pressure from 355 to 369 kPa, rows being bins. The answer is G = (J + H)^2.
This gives 14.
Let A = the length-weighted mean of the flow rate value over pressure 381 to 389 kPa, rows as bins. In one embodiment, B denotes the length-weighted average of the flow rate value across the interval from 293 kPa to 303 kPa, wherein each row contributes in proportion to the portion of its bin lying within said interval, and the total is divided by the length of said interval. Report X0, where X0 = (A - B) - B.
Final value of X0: -11.1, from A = 13.0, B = 12.05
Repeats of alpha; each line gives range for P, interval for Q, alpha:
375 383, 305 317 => 2.61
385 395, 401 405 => 2.29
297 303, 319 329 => 2.53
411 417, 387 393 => 2.79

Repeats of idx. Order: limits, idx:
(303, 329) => 0.67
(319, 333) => 0.66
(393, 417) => 0.36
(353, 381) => 0.45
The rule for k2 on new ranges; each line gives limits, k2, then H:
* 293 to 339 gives 5.46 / 13.6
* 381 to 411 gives 5.48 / 13.7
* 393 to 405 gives 5.21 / 13.0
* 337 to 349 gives 4.80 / 12.0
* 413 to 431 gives 5.05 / 12.6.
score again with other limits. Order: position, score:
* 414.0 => 12.75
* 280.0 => 11.26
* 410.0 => 12.31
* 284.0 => 11.34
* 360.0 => 11.89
